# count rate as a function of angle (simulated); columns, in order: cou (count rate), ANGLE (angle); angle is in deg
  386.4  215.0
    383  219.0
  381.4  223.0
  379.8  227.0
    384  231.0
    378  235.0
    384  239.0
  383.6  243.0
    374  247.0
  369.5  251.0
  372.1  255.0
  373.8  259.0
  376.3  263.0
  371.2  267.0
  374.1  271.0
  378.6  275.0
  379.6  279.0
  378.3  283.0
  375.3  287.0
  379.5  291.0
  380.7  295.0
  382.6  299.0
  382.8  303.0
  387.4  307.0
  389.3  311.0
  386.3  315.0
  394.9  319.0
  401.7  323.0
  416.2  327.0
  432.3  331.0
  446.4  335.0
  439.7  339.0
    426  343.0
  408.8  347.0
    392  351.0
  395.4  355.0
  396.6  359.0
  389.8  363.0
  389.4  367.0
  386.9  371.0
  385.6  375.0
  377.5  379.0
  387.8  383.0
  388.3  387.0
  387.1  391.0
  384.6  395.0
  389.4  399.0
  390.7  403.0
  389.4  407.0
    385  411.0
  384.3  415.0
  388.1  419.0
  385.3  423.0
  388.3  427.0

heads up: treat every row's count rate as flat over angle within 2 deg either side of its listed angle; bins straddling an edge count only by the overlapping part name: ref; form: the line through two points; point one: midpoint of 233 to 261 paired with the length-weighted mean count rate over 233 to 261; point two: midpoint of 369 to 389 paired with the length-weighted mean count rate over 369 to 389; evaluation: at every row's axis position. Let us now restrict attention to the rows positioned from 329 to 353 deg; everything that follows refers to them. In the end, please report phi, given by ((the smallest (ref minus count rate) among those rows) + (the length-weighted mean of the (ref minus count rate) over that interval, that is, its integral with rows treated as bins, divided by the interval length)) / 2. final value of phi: -52.8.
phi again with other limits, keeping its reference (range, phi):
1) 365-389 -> -2.9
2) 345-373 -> -18.0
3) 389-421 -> -2.1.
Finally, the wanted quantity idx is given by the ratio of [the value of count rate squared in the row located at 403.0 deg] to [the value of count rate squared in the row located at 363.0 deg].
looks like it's 1.00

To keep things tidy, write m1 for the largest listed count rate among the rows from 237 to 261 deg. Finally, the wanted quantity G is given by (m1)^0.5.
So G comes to 19.6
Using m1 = 384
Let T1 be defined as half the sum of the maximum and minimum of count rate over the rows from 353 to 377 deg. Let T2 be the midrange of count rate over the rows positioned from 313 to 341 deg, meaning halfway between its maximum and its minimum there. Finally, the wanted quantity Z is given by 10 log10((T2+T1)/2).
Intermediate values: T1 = 391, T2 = 416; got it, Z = 26.1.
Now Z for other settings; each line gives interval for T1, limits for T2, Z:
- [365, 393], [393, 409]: 25.9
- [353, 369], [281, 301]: 25.9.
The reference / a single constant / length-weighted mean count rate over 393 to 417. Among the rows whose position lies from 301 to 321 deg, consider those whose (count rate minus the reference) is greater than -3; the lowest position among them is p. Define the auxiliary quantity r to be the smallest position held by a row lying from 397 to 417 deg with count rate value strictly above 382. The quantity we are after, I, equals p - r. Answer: -92 deg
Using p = 307.0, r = 399.0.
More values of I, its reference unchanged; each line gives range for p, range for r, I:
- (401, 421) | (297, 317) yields 104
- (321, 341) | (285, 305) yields 24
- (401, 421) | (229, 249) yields 172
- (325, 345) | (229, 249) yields 96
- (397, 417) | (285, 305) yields 100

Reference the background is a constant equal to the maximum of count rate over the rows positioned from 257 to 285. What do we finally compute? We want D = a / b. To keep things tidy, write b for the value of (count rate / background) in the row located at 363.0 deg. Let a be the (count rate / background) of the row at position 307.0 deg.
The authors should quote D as 0.99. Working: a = 1.021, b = 1.03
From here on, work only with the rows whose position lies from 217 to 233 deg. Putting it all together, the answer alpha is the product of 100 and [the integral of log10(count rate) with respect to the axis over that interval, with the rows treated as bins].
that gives 4131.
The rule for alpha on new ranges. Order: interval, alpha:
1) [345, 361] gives 4160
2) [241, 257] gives 4118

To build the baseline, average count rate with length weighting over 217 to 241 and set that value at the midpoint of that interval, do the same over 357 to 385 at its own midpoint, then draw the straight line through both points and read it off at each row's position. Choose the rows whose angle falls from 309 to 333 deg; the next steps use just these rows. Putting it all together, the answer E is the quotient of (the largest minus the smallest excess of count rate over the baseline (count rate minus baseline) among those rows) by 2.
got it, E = 22.7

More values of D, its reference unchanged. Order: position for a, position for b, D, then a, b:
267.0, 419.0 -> 0.96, 0.978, 1.02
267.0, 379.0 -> 0.98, 0.978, 0.99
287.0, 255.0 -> 1.01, 0.989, 0.98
